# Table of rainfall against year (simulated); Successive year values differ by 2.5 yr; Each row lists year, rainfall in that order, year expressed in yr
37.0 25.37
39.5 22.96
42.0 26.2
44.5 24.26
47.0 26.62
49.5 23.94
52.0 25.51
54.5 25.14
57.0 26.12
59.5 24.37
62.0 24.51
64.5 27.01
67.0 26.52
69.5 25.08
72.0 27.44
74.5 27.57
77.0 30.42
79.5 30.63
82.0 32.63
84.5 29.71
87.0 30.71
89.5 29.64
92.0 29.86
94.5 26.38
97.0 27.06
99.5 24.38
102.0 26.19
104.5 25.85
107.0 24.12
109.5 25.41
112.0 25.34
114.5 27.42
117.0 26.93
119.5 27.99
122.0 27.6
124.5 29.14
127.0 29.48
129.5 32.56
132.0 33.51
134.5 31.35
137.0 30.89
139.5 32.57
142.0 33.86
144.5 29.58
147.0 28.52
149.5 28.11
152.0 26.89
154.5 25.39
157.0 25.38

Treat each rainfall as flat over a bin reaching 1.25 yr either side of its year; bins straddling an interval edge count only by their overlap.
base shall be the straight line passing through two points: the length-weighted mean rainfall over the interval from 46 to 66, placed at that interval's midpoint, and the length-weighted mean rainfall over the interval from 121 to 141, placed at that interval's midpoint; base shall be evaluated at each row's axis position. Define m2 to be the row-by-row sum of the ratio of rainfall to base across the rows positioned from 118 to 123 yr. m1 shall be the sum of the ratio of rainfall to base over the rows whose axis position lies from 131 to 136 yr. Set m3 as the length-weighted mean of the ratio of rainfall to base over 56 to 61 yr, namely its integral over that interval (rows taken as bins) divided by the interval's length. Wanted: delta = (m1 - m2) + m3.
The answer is 1.23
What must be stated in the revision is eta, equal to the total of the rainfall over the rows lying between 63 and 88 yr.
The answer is 288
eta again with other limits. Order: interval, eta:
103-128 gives 269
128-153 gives 308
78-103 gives 287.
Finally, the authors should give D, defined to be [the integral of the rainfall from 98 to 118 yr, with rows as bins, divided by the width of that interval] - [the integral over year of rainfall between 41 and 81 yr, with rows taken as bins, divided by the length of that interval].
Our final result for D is -1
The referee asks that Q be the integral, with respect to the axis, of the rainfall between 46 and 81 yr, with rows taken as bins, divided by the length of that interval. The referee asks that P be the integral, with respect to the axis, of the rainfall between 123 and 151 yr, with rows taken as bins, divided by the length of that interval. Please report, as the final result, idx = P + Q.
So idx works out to 57.3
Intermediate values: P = 30.8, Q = 26.5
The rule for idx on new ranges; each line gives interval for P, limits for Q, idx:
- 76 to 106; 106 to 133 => 56.7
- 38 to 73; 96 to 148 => 54.0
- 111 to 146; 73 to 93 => 60.0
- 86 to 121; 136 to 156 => 56.3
